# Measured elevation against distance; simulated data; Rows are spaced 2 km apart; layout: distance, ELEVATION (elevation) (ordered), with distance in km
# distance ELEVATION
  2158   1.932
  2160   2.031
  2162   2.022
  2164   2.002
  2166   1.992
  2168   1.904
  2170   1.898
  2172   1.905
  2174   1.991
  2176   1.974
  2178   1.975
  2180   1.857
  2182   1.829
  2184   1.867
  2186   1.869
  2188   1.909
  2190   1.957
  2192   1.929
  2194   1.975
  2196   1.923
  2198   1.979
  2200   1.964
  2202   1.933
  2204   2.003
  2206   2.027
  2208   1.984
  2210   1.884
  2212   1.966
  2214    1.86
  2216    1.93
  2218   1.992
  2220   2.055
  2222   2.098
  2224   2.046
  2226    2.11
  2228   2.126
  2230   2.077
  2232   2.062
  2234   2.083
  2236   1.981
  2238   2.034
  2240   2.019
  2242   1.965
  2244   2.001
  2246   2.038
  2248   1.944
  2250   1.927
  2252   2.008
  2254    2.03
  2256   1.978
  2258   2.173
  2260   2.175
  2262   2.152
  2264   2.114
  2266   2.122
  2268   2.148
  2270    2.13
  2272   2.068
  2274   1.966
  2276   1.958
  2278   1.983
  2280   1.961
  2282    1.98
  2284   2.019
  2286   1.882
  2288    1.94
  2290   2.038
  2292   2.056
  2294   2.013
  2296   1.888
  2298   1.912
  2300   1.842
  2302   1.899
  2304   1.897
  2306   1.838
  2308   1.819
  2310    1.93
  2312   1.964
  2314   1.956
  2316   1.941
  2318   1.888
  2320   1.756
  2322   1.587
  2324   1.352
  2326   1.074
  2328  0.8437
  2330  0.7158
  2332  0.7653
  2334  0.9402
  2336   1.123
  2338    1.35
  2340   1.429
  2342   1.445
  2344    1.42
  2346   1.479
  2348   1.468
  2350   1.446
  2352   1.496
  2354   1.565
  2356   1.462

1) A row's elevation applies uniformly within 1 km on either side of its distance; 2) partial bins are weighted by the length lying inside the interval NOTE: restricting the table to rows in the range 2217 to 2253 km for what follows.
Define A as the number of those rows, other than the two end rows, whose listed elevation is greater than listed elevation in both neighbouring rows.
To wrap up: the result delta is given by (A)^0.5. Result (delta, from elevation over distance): 2.2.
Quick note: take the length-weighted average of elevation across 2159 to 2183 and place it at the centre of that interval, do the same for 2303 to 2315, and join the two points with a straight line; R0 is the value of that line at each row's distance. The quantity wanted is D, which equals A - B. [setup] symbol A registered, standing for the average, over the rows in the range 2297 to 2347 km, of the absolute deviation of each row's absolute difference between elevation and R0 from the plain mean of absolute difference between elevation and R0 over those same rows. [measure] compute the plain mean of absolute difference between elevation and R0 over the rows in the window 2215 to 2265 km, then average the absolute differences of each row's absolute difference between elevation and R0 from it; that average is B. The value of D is 0.27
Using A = 0.331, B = 0.058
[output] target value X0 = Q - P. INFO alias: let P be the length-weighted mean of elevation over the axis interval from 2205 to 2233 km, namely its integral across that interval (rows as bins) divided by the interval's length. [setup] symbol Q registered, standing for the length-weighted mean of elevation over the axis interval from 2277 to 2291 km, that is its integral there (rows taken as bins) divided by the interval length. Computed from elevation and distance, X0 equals -0.04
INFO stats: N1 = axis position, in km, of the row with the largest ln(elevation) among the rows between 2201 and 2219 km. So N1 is 2206 km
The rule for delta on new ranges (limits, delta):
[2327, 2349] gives 1.4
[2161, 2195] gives 1.7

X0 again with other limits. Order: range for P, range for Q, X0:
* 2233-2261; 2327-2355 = -0.78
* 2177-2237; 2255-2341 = -0.19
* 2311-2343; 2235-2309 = 0.61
